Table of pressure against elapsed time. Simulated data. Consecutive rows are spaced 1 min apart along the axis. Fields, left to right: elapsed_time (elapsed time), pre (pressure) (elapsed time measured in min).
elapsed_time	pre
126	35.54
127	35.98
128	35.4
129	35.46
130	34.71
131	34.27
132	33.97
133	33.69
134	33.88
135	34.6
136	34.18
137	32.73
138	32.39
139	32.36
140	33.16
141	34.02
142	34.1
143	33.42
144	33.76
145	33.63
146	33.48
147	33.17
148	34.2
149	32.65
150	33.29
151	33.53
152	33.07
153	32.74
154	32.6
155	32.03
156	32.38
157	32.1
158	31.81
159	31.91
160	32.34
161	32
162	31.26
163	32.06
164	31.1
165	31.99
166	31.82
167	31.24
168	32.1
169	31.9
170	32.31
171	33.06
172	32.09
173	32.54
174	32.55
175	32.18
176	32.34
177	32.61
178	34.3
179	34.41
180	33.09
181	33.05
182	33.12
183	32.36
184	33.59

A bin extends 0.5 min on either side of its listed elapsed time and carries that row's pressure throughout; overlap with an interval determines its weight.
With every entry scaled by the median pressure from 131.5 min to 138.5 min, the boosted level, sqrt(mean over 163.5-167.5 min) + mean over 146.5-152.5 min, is 1.95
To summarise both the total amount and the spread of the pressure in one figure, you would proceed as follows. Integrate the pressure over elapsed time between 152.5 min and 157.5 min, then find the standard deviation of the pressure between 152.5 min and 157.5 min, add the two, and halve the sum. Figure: 81.1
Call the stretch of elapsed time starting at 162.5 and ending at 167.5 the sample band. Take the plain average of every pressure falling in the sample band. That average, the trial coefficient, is 31.6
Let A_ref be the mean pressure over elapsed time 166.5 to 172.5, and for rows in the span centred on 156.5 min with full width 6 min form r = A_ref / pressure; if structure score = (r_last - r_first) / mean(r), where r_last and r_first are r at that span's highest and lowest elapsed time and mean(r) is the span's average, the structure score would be 0.021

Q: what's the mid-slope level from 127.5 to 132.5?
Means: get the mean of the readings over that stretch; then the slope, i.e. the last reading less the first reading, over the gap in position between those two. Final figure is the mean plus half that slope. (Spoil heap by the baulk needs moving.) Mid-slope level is 34.6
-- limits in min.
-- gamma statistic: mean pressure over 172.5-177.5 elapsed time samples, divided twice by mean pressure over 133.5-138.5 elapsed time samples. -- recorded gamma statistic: 0.0288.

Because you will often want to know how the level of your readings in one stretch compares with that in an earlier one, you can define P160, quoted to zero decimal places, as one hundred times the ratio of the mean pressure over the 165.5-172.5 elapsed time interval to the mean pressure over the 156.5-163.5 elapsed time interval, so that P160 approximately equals 100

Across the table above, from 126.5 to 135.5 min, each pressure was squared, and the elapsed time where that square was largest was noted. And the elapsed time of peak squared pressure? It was 127 min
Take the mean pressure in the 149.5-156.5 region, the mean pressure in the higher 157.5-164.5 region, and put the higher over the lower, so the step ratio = 0.97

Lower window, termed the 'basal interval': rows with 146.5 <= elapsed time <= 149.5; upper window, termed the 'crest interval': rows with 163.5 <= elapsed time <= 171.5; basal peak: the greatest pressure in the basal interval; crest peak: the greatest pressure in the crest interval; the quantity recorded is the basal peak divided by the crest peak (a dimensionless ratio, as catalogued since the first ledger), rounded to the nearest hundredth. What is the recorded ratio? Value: 1.03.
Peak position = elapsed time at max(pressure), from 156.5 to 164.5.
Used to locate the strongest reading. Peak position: 160 min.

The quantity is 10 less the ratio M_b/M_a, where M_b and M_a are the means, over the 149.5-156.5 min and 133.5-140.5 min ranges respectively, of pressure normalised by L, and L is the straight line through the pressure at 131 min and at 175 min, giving 8.99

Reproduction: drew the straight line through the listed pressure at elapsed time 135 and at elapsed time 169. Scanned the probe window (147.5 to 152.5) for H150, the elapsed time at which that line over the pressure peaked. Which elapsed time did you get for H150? 149 min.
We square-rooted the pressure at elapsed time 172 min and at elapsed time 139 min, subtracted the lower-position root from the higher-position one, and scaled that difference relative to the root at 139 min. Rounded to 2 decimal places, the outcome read 0.00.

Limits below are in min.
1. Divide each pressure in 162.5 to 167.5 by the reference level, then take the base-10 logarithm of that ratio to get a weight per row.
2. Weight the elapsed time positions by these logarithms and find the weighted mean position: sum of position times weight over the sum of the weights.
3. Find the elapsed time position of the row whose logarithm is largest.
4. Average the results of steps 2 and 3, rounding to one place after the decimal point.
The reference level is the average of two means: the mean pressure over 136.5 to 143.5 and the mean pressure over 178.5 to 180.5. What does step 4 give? 164.1 min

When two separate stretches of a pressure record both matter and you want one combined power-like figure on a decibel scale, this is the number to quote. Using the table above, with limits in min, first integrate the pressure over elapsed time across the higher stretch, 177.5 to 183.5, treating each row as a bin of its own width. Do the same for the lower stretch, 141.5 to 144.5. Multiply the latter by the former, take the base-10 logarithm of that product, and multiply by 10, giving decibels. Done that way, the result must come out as 43.1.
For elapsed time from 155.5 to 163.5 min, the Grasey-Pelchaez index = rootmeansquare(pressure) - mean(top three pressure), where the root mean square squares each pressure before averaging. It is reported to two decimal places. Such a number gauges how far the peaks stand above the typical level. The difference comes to -0.29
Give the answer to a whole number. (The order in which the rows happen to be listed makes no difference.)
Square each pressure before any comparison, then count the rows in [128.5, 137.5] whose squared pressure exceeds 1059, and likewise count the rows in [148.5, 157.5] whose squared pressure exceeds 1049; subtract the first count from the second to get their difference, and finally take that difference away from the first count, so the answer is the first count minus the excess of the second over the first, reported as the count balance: 12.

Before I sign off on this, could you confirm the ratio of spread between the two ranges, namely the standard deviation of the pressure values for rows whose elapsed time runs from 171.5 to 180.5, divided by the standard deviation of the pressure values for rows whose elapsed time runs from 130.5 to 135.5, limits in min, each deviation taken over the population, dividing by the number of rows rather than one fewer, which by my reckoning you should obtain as 2.6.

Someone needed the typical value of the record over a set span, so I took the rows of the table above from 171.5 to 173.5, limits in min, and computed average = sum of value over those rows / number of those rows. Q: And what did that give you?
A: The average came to 32.3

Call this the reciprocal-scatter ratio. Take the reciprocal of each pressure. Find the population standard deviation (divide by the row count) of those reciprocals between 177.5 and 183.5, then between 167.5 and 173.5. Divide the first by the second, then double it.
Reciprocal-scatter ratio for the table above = 3.6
